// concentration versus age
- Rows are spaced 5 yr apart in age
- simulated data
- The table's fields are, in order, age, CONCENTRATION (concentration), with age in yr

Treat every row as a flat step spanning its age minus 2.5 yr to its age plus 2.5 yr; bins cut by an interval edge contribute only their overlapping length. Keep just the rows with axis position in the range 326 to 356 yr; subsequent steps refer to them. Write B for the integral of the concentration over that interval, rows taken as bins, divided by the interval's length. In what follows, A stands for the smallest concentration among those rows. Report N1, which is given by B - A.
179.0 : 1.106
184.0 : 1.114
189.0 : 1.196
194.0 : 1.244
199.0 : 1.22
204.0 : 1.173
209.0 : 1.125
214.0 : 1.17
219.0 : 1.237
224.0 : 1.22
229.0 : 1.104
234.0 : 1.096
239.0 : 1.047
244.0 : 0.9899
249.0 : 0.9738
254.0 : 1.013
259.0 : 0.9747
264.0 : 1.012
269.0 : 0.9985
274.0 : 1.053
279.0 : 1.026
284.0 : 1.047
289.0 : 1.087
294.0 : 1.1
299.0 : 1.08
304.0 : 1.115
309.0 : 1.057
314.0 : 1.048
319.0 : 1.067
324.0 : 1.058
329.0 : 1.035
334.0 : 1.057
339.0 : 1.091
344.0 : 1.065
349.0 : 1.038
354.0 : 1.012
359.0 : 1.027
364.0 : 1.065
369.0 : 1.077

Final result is 0.038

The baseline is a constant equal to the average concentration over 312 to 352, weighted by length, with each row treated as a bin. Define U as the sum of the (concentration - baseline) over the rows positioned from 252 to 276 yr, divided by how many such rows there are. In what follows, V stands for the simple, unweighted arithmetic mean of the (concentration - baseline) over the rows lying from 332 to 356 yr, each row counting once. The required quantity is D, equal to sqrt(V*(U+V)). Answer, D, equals 0.015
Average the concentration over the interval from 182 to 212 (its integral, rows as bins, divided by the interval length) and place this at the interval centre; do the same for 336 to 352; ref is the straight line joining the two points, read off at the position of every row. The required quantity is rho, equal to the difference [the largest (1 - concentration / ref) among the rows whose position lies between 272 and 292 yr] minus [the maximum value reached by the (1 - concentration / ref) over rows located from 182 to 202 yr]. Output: 0.02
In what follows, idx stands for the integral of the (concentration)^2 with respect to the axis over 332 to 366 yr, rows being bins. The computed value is 38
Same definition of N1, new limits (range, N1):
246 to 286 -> 0.038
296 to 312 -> 0.026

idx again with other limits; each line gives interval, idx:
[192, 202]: 15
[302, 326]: 27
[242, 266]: 24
